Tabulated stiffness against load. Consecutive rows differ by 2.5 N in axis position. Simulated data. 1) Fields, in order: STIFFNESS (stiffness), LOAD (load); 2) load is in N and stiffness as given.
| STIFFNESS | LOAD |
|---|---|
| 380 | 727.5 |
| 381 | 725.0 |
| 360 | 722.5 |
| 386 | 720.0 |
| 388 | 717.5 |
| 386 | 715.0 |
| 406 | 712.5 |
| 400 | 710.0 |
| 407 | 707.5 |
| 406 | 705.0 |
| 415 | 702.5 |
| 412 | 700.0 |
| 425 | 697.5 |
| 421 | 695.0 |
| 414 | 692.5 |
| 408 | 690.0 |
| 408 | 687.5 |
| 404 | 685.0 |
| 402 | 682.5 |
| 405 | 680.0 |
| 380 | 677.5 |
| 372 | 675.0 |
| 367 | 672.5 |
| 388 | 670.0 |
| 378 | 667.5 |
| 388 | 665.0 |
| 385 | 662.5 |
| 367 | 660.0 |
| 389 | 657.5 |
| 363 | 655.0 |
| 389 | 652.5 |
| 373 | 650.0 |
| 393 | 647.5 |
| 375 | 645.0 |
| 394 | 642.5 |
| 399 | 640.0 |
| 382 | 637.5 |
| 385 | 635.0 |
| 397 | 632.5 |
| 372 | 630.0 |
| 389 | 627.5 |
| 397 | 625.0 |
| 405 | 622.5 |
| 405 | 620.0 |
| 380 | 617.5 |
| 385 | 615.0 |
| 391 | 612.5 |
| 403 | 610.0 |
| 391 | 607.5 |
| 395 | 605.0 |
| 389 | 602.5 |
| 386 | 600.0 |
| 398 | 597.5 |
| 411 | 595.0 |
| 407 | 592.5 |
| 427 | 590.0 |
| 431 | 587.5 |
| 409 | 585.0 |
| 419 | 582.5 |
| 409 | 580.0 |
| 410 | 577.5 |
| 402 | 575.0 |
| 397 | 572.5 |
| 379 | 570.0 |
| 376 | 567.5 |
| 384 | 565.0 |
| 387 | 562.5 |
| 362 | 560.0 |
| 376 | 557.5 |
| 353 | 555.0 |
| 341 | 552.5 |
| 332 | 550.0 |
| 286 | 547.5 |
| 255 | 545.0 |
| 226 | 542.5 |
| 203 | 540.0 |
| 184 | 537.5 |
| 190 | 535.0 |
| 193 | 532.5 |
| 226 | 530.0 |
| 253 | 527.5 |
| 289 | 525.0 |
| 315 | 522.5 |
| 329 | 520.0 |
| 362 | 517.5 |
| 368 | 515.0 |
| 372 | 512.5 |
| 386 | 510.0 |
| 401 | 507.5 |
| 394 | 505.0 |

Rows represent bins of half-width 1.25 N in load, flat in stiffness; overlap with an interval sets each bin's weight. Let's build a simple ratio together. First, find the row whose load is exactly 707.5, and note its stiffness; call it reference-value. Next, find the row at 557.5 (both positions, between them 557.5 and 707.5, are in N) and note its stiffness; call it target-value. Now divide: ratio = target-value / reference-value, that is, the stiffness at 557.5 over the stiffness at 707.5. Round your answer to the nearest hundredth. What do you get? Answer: 0.92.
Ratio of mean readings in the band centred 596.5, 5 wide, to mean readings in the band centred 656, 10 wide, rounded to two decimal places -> 1.07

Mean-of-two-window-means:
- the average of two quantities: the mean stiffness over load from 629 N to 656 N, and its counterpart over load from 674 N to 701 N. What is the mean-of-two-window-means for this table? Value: 394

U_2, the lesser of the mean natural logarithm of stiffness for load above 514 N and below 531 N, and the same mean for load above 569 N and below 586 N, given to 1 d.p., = 5.7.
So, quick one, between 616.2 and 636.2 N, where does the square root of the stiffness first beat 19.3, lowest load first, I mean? 617.5 N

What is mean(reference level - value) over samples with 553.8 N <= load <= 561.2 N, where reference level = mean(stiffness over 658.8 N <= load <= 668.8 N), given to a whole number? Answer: 16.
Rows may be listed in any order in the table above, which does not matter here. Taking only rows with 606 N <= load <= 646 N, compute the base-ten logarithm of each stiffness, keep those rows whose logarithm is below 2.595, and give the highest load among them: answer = 645.0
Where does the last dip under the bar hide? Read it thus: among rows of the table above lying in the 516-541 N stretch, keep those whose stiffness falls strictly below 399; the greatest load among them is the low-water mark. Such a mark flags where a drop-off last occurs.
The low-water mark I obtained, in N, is 540.0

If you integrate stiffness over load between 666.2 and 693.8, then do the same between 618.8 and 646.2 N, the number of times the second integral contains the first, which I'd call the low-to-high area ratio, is 1.0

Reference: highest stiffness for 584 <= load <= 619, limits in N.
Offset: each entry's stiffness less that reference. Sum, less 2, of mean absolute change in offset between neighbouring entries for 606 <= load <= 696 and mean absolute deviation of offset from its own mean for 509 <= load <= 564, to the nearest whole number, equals 73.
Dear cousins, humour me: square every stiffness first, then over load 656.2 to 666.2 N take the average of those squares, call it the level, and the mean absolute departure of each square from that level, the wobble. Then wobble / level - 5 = -4.96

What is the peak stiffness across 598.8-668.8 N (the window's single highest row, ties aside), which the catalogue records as 405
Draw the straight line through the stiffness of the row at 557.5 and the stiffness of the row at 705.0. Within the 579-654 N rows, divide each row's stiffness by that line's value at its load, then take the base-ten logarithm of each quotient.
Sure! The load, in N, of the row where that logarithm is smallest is 650.0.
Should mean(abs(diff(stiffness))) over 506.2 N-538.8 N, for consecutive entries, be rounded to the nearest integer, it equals 18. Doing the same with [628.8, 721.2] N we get 11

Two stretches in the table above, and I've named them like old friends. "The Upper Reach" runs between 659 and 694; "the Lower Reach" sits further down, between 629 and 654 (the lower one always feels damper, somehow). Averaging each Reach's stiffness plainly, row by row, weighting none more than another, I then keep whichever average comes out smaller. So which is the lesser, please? 386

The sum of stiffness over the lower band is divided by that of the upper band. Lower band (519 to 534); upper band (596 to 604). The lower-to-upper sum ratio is 1.4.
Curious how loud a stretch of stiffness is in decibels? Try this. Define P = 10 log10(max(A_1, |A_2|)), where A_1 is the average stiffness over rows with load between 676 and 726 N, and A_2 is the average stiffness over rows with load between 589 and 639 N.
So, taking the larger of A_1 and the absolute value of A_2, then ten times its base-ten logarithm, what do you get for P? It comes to 26.03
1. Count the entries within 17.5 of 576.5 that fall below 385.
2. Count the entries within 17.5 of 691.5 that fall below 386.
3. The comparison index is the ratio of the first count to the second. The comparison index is 2.0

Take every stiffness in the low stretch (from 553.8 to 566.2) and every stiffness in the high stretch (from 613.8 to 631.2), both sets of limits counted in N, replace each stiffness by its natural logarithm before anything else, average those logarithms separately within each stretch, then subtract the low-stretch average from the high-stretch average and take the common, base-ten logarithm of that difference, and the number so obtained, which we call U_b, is -1.3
